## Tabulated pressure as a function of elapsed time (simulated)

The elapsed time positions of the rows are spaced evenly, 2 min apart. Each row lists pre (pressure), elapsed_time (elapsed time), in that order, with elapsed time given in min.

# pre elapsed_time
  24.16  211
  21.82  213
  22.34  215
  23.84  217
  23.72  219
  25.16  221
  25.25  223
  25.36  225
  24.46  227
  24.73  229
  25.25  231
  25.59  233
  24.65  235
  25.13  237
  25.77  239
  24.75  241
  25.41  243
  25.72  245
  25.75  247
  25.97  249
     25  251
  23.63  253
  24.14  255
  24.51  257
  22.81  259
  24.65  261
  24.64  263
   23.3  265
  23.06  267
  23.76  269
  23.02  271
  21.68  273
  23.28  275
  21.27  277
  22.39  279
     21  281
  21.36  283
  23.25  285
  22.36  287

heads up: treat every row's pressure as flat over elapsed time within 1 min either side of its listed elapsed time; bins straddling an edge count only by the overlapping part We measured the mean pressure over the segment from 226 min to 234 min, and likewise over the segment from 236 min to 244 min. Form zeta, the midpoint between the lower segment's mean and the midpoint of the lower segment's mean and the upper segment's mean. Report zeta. 25.1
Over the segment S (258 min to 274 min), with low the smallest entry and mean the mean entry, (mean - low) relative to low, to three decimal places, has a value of 0.078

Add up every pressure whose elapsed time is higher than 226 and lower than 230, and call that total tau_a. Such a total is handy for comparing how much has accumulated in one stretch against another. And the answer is 49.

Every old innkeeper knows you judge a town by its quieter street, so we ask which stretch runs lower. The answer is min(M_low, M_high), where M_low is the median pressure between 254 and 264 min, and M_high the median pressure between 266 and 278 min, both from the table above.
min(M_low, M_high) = 23.0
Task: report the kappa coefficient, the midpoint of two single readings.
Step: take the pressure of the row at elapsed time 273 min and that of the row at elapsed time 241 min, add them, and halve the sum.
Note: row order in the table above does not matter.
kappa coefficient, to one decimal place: 23.2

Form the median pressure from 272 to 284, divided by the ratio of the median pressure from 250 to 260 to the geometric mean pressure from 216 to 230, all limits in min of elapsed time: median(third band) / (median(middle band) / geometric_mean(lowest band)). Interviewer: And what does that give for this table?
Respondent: 22.0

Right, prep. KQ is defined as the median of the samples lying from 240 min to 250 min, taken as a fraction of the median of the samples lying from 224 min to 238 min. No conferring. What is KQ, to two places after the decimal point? 1.02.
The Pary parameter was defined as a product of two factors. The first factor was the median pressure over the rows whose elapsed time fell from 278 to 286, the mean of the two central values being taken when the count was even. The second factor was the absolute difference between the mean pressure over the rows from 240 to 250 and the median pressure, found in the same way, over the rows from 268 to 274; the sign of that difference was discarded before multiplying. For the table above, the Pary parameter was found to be 55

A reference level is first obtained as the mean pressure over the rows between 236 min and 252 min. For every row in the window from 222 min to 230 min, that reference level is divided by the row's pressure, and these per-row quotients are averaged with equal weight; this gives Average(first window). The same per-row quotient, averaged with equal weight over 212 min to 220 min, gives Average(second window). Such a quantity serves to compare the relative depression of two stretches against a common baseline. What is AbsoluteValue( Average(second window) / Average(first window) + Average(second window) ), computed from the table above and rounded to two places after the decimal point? 2.20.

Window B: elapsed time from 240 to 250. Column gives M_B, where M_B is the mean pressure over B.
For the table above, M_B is 25.5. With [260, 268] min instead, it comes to 23.9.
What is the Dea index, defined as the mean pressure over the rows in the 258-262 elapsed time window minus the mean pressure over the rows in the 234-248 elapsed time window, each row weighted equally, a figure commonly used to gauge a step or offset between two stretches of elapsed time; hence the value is -1.6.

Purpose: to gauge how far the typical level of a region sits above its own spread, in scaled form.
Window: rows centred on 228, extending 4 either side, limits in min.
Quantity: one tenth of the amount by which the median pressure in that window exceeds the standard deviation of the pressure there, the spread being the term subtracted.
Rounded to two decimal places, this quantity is 2.46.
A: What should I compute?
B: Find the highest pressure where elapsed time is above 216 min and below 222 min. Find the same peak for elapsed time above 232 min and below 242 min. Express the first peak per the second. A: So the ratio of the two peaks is 0.98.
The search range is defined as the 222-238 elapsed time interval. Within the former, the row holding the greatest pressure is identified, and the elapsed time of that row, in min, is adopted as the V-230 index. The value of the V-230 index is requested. 233 min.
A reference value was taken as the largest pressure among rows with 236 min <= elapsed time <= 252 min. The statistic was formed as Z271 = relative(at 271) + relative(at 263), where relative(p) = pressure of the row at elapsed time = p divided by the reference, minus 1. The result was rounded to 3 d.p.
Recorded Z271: -0.165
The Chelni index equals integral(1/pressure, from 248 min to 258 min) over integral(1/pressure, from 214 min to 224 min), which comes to 0.98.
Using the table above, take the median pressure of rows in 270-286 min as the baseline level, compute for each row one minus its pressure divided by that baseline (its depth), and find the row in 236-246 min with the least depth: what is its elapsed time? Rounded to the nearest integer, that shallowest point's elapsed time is 239 min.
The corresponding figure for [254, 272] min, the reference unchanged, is 261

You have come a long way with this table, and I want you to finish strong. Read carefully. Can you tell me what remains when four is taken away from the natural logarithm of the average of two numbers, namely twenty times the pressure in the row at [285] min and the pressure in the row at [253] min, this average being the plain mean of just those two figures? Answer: 1.50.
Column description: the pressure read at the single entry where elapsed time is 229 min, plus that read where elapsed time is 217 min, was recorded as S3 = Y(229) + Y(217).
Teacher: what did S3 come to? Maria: 49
